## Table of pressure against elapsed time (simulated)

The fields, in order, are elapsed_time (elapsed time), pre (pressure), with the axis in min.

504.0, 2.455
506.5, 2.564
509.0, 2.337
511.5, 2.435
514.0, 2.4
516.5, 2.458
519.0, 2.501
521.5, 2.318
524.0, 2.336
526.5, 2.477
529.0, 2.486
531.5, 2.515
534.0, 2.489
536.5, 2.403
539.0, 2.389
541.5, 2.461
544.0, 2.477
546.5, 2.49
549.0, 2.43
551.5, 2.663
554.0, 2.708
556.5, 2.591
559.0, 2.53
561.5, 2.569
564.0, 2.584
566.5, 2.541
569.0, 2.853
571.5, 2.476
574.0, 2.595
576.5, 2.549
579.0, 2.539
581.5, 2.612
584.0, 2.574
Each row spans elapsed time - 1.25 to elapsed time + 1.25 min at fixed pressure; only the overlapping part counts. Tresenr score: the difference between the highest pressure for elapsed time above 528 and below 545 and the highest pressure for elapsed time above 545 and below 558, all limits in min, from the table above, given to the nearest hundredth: -0.19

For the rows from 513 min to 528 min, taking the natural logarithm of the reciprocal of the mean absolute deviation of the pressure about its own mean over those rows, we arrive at 2.8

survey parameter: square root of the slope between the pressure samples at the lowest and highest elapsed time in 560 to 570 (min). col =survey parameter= 0.19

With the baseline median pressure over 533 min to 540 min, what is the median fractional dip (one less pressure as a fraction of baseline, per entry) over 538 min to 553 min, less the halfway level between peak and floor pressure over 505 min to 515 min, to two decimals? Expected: -2.48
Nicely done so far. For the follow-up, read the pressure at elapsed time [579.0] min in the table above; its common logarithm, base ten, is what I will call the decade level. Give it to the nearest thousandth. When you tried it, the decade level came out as 0.405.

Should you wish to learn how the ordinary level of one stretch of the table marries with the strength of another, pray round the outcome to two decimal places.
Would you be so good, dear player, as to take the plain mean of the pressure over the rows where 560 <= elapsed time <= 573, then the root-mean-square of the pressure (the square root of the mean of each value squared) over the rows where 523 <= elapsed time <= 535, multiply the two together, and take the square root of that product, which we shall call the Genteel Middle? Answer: 2.53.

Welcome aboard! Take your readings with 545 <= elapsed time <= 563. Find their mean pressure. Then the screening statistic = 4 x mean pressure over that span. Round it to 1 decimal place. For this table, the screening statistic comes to 10.3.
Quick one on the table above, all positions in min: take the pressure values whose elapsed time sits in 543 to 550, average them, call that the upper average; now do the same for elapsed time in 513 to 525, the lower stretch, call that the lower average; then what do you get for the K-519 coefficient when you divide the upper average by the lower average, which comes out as 1.026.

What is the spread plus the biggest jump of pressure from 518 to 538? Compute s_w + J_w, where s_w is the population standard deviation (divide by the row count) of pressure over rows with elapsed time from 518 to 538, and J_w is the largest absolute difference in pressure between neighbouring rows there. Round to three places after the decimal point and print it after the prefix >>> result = 0.256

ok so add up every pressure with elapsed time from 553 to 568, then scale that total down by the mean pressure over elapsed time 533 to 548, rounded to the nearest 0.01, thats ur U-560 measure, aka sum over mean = 6.33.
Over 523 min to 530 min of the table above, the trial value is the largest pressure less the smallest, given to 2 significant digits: 0.15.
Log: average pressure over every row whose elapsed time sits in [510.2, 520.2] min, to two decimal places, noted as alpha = 2.45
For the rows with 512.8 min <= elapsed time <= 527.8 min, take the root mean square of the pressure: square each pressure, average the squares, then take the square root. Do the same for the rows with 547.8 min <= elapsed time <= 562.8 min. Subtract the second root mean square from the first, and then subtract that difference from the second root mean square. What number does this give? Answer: 2.75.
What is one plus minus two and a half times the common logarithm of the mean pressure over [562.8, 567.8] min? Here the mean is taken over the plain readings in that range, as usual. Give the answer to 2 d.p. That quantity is -0.02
